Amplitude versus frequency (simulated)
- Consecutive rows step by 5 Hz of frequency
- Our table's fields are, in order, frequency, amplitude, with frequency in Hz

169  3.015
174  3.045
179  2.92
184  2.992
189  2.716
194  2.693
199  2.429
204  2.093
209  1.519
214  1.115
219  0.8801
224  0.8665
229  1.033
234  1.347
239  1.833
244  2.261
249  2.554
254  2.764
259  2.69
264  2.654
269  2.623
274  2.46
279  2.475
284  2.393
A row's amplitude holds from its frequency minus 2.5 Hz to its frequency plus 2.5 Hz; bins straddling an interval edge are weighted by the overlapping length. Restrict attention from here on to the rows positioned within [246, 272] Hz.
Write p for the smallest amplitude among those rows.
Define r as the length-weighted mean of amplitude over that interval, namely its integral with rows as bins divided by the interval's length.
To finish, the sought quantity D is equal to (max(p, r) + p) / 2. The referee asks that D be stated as 2.6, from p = 2.554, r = 2.65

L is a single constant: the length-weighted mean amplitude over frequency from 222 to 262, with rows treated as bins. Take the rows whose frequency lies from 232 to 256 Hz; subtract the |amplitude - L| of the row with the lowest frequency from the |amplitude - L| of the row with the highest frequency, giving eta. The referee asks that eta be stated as 0.2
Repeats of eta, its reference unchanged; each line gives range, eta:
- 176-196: -0.2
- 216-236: -0.5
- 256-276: -0.2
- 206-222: 0.6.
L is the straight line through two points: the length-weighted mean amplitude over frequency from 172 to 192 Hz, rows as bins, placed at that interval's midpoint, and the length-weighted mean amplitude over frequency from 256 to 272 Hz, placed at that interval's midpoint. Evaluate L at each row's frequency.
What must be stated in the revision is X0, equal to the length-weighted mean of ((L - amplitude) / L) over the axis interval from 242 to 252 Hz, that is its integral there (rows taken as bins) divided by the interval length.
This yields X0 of 0.10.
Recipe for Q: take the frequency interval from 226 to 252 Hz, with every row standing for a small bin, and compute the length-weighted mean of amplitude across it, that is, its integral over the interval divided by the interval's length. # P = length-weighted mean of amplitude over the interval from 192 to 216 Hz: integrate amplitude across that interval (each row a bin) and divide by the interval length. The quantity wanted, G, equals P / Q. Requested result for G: 1.1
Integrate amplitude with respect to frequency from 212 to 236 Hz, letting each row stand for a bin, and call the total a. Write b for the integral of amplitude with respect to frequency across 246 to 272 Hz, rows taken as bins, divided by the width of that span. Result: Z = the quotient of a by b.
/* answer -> 9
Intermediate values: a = 25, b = 2.6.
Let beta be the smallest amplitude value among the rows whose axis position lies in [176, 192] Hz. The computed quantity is 2.716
